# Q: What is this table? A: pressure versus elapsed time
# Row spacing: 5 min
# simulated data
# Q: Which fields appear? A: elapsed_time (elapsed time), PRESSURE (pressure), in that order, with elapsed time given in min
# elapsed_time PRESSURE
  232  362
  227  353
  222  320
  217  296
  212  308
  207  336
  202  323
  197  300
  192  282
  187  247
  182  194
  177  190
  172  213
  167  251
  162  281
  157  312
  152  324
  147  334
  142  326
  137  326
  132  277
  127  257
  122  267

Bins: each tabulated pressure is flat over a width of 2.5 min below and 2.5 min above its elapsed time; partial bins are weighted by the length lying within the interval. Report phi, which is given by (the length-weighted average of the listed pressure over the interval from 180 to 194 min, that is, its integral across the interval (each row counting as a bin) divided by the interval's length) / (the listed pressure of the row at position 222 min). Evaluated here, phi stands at 0.8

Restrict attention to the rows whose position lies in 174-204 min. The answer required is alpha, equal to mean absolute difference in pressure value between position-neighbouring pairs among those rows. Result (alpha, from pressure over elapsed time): 27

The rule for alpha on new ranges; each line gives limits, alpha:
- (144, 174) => 24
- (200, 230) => 22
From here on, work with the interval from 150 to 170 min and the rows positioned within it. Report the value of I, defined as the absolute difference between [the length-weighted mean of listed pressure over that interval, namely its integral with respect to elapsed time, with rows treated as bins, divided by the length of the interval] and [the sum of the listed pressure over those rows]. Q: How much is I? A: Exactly 879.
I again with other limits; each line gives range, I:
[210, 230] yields 956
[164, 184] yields 634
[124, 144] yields 891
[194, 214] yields 951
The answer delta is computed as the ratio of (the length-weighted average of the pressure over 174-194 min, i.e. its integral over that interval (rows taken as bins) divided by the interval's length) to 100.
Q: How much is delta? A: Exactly 2.3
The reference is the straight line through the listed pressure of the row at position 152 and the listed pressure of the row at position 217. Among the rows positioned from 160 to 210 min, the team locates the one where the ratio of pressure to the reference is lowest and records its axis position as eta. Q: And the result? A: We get 177 min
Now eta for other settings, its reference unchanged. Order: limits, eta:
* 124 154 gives 127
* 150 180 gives 177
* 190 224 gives 192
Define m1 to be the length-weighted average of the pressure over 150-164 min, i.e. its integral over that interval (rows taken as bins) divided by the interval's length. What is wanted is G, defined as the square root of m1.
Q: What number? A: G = 17.5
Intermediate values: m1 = 306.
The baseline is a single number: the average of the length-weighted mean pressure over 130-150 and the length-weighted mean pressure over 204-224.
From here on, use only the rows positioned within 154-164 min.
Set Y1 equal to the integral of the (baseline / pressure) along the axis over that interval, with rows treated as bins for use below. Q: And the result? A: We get 10.6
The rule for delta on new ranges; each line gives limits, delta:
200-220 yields 3.2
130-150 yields 3.2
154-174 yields 2.7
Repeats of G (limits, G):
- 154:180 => 15.8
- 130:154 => 17.8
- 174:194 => 15.1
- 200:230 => 18.0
